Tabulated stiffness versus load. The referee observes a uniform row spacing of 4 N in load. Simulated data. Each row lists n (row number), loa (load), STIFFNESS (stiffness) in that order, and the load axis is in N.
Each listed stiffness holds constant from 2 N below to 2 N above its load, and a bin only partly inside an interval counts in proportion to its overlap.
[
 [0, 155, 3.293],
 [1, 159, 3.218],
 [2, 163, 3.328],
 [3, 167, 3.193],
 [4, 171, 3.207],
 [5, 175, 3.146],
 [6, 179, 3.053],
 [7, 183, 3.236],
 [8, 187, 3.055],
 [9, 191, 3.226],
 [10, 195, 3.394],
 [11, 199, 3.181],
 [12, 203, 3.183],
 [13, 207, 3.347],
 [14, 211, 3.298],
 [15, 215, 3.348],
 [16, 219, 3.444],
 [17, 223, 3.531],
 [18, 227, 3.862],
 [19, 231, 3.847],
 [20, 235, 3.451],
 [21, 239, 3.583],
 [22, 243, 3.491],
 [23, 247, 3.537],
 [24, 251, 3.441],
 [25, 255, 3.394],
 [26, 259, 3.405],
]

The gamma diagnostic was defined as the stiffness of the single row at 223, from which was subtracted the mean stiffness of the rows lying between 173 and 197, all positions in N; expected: 0.35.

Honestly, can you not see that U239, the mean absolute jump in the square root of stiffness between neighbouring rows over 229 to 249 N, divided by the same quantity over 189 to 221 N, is 1.5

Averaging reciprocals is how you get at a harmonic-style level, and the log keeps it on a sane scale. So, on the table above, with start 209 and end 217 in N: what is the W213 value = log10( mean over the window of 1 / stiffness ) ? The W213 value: -0.52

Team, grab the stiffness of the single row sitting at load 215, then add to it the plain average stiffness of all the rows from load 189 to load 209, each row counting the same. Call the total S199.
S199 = 6.61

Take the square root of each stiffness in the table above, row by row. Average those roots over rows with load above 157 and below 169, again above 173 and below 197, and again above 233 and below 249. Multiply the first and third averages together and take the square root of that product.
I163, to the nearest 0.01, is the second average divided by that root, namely 0.97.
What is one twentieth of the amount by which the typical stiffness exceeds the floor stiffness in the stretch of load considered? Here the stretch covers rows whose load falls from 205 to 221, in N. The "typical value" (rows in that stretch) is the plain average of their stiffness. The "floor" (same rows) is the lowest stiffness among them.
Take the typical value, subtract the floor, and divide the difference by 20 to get 0.0031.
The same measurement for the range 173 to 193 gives 0.0045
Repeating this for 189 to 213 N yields 0.0045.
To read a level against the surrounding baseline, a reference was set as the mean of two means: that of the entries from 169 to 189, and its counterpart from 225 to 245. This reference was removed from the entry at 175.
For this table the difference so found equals -0.25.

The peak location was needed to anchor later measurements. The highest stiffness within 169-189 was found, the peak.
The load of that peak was 183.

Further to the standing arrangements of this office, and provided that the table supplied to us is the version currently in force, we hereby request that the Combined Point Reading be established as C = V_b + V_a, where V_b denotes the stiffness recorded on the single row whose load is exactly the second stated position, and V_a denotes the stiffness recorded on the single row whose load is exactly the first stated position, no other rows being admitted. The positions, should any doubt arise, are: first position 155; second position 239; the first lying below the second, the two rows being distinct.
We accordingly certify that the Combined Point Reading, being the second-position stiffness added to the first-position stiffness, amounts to 6.9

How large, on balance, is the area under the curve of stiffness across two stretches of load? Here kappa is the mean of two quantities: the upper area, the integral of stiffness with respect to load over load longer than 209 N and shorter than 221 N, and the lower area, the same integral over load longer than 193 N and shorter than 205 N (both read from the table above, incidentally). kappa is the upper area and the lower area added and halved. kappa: 40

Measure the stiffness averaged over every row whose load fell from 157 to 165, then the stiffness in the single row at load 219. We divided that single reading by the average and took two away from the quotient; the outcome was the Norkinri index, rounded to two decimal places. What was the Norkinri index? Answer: -0.95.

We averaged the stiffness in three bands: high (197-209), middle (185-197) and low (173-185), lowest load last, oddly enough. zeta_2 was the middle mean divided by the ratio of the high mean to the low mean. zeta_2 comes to 3.13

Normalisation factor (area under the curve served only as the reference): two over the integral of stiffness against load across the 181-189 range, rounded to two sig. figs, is 0.079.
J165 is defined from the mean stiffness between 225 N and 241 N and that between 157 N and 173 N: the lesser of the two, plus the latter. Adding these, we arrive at 6.47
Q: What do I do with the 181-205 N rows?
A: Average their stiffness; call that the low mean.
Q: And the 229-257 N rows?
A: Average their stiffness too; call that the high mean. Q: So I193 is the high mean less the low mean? 0.3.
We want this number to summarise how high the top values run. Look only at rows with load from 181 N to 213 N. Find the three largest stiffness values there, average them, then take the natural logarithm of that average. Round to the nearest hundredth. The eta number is 1.21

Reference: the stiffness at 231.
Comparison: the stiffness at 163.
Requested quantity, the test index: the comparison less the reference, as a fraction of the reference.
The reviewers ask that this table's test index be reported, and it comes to -0.13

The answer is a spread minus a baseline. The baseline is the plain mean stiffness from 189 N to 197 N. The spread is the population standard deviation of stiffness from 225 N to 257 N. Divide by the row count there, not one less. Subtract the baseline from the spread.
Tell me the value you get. -3.14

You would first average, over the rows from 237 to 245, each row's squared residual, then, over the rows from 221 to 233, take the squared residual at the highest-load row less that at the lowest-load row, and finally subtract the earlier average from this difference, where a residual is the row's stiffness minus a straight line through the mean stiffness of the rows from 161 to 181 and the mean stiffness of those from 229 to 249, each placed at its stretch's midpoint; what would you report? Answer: 0.09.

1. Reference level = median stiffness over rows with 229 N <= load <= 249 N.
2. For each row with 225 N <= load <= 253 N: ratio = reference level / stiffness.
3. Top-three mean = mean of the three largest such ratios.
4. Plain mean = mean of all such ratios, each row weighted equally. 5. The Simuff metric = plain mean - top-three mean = -0.038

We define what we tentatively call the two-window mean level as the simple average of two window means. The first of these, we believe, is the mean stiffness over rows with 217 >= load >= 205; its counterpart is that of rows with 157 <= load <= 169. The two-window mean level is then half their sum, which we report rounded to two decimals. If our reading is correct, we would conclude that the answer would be 3.29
